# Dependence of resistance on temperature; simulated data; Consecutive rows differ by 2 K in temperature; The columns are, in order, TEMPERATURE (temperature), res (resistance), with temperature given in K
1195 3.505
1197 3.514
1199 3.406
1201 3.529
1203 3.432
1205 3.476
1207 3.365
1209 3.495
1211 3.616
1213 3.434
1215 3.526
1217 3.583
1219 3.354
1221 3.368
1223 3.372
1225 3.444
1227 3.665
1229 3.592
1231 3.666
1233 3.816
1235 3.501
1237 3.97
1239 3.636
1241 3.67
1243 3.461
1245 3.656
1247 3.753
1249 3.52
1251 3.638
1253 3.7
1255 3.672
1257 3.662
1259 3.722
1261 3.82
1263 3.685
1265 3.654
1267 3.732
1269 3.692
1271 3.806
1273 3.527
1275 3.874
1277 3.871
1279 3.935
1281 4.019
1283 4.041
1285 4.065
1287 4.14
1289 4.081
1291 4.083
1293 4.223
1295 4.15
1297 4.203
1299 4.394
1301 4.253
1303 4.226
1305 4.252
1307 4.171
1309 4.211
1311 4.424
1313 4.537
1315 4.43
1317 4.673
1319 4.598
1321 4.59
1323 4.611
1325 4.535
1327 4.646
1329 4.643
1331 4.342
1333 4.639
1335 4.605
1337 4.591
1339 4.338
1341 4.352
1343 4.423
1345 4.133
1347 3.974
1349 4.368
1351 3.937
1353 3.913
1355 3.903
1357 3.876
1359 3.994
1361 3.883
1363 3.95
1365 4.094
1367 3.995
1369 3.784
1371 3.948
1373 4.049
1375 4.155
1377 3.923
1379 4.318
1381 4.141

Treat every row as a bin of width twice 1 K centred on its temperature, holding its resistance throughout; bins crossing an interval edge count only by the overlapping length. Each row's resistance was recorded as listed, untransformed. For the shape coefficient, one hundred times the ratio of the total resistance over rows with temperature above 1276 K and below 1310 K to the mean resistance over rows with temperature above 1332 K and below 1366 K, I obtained 1684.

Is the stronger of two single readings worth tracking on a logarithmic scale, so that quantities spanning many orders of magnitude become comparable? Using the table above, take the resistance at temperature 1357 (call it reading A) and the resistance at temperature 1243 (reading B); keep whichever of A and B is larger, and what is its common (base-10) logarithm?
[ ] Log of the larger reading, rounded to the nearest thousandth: 0.588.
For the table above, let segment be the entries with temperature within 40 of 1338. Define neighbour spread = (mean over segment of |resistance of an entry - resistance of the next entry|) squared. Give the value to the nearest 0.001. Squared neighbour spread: 0.016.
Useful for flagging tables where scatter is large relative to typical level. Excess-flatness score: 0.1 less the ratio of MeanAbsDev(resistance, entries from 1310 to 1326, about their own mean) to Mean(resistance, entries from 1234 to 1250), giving 0.081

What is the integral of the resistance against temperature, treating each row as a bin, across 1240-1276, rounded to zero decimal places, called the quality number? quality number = 132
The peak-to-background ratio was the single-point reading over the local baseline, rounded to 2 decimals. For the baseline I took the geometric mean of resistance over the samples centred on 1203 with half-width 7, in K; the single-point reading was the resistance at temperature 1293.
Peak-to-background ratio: 1.22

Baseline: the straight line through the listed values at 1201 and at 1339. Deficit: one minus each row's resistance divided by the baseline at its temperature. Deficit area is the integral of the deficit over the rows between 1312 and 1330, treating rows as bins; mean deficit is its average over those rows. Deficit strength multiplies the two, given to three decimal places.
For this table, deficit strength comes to 0.125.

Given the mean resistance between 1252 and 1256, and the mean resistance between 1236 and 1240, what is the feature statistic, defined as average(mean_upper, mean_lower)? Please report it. 3.7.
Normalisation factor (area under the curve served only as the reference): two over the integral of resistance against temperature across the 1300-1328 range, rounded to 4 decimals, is 0.0161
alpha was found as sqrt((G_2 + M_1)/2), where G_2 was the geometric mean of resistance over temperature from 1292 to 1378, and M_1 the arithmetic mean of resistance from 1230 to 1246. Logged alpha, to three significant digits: 1.99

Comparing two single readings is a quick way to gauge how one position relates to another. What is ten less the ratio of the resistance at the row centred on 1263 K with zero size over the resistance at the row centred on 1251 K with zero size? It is 8.99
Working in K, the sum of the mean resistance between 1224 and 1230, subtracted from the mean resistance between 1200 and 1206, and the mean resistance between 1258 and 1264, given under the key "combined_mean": 3.7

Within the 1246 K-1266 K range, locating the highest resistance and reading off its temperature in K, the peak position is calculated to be 1261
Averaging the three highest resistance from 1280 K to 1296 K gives 4.17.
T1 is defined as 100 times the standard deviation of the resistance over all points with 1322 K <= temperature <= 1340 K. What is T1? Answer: 12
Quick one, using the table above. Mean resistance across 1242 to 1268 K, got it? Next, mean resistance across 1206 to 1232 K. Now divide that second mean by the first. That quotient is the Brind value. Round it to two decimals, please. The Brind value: 0.95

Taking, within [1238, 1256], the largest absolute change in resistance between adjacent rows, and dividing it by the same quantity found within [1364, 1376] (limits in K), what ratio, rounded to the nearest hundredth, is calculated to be 1.10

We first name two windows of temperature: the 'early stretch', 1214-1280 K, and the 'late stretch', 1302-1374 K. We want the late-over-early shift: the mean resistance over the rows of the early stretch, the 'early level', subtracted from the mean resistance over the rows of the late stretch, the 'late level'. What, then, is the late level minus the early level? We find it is 0.61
